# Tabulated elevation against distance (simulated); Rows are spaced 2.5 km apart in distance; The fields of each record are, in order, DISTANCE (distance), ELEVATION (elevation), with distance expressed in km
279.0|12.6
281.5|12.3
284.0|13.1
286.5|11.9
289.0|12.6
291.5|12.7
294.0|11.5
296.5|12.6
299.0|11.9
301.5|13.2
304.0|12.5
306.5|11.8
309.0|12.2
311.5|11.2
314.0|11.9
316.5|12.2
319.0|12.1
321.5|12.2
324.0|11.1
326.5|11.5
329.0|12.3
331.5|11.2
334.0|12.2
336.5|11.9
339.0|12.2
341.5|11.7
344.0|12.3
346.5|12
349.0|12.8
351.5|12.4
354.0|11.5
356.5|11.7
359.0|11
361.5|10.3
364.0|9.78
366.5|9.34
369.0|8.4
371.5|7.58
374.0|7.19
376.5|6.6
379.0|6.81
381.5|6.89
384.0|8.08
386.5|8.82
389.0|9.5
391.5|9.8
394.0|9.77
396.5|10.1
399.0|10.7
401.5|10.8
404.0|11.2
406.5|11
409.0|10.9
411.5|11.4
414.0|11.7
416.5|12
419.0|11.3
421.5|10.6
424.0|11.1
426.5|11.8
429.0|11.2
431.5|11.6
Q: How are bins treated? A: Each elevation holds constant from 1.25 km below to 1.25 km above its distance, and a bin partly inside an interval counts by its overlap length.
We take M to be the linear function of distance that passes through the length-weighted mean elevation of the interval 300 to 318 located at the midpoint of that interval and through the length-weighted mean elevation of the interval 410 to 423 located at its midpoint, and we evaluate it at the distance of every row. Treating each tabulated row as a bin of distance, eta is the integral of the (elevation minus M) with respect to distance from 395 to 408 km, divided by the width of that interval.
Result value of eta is -0.75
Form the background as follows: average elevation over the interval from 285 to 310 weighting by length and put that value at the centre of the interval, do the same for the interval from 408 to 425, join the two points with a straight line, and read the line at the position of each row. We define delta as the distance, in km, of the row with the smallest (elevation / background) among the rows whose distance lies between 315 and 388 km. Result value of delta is 376.5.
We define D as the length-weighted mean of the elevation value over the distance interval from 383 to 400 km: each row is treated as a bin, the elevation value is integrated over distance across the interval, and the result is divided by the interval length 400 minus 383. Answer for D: 9.5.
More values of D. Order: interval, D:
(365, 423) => 9.6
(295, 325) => 12.1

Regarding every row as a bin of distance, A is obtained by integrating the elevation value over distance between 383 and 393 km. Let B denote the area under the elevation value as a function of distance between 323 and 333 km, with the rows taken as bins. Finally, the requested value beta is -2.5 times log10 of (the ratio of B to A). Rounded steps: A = 91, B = 116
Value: -0.26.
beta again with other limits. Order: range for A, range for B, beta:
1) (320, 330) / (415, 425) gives 0.05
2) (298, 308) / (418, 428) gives 0.11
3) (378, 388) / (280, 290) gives -0.52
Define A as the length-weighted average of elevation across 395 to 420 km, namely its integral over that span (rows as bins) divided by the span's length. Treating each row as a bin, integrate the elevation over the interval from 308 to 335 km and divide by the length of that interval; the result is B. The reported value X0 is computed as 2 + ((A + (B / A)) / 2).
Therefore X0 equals 8.1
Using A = 11.1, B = 11.8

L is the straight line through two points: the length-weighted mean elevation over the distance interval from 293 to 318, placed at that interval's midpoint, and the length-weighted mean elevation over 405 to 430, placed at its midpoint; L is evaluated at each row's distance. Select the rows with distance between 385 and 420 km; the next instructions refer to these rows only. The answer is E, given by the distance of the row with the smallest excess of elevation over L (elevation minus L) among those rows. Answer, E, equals 386.5 km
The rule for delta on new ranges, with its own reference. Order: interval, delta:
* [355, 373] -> 371.5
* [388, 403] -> 389.0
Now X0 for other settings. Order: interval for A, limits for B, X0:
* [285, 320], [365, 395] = 8.4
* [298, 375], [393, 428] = 8.2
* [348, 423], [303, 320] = 7.6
